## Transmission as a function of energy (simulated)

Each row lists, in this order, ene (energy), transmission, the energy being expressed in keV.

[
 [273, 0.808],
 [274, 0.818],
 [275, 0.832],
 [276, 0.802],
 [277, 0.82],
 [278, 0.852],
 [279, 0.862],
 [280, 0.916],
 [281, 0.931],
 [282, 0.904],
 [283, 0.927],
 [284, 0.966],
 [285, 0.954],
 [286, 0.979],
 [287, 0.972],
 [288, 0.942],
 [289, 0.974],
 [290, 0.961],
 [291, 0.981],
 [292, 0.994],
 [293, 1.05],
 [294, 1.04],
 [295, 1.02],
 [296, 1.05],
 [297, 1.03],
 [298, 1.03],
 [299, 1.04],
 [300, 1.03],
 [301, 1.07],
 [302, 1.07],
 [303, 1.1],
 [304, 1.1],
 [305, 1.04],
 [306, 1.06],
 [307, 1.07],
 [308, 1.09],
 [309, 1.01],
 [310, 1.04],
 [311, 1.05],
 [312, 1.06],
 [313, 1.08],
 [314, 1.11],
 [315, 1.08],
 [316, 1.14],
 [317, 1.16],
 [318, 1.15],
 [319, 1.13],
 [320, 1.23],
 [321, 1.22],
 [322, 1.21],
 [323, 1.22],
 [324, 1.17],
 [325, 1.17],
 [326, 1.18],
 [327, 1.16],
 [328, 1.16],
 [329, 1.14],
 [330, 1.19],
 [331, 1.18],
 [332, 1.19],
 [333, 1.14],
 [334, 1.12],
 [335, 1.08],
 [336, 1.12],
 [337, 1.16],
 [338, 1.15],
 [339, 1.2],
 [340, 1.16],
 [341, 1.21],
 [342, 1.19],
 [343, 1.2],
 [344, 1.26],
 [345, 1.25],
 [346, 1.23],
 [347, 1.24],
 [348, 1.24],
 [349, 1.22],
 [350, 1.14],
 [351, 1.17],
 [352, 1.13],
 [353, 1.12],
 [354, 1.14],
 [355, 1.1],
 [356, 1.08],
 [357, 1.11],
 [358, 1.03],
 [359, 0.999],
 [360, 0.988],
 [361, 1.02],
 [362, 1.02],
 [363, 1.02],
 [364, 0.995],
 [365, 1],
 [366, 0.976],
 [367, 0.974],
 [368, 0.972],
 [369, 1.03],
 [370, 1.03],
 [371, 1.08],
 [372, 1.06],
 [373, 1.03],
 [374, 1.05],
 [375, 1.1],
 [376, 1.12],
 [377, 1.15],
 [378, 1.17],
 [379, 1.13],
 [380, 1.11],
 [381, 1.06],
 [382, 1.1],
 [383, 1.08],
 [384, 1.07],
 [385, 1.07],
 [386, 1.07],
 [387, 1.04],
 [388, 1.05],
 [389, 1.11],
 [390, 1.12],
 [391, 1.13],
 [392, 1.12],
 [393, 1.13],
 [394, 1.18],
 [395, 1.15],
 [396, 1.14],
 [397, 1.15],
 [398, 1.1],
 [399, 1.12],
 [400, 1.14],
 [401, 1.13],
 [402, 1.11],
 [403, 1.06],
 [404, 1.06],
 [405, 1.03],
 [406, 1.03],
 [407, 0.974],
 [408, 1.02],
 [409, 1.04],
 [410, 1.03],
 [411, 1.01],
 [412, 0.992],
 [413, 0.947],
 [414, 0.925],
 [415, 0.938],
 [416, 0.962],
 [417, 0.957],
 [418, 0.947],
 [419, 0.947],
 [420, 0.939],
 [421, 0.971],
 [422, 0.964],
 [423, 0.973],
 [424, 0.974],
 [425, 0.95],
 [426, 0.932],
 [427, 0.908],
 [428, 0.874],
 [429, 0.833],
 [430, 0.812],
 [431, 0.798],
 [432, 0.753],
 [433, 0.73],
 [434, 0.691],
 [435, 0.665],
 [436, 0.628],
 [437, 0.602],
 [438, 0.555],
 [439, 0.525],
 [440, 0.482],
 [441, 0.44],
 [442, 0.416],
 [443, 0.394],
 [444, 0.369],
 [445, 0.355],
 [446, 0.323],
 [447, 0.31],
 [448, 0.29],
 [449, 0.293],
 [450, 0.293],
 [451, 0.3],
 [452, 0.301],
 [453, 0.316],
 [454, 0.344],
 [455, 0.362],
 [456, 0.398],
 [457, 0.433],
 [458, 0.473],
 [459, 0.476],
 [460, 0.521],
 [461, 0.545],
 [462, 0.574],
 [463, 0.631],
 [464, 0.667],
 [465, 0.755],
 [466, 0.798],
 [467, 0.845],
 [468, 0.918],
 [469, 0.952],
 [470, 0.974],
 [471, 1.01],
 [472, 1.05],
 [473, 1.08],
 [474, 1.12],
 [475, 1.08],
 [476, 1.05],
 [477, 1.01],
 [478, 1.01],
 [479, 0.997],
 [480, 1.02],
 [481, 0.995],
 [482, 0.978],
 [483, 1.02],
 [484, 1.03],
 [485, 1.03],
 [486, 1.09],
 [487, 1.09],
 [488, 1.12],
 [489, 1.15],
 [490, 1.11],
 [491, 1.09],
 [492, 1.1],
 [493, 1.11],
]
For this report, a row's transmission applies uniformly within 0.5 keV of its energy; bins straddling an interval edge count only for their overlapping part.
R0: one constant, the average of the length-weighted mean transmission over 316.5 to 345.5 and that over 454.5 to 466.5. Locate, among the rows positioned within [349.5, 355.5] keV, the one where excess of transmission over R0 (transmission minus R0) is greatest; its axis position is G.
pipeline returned 351 keV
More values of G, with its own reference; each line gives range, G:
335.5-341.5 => 341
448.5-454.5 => 454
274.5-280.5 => 280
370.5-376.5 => 376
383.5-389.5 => 389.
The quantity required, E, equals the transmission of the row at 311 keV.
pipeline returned 1.05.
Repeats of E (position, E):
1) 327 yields 1.16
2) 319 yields 1.13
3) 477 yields 1.01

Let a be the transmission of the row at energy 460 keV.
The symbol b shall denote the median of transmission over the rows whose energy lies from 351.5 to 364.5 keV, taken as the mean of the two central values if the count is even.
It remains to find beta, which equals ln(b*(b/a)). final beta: 0.71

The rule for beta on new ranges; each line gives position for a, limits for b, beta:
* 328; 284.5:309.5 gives -0.09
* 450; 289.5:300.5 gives 1.29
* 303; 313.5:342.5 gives 0.20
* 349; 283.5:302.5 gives -0.16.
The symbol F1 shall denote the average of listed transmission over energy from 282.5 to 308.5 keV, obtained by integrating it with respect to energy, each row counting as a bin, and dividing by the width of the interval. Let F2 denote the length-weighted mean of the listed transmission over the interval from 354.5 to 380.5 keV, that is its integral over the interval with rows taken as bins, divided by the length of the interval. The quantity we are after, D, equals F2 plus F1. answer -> 2.07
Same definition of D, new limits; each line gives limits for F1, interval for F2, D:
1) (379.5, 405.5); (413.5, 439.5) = 1.94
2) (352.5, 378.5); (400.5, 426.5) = 2.05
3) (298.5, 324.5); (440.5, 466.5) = 1.54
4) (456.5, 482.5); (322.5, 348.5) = 2.03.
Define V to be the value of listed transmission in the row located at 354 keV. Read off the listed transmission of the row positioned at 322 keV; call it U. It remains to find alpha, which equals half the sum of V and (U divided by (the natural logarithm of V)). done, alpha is 5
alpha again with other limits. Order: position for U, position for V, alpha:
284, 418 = -8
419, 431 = -2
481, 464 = -1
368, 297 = 17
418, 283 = -6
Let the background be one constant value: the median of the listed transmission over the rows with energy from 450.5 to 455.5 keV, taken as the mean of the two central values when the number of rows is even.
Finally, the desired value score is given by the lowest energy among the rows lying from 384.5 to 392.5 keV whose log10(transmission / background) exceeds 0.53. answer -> 389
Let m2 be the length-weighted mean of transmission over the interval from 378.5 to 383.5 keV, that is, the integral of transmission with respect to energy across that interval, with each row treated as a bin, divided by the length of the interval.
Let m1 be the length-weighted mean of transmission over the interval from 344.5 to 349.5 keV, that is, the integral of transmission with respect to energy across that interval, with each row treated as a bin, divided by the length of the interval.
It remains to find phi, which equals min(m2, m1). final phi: 1.10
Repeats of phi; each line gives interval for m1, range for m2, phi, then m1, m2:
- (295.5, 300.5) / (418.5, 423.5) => 0.96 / 1.04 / 0.96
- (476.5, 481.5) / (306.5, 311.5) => 1.01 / 1.01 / 1.05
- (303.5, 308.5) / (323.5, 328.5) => 1.07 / 1.07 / 1.17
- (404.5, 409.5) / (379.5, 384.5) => 1.02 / 1.02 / 1.08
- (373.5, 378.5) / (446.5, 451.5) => 0.30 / 1.12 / 0.30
